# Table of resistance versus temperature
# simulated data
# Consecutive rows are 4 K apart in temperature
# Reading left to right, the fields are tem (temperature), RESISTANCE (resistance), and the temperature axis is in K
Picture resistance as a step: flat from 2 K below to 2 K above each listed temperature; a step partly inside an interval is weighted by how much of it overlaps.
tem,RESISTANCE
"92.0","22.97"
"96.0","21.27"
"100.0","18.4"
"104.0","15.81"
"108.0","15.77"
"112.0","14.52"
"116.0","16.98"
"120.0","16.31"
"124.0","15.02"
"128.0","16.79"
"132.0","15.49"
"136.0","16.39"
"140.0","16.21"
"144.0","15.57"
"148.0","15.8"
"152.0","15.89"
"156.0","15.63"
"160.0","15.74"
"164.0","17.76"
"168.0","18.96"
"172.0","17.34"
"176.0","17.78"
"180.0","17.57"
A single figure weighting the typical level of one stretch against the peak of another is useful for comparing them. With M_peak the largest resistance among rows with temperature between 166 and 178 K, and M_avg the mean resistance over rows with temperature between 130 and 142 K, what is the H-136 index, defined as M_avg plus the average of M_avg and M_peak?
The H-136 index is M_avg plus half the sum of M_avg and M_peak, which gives 33.5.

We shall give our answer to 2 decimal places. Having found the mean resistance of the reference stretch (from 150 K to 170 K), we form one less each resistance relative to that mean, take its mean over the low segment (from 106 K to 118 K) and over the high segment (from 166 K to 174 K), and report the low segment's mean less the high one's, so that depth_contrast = 0.14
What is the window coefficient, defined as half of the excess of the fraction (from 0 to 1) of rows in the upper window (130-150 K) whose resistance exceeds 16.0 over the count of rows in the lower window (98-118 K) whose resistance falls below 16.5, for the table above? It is -1.3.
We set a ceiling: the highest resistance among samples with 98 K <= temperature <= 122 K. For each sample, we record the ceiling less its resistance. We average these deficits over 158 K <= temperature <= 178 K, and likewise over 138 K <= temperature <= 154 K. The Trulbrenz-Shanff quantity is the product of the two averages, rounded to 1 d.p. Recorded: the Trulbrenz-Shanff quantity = 2.2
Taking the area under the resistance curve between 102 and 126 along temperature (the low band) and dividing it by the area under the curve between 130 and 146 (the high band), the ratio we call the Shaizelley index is 1.48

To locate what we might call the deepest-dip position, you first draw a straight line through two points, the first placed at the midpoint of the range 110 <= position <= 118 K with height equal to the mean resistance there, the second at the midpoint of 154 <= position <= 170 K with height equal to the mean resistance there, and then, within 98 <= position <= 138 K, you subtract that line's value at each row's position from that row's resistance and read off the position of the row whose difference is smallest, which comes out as 112.0 K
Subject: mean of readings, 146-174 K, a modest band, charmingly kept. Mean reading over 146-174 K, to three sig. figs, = 16.7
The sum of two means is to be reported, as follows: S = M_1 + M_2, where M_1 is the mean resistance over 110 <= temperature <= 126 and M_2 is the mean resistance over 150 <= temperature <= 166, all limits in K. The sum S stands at 32.0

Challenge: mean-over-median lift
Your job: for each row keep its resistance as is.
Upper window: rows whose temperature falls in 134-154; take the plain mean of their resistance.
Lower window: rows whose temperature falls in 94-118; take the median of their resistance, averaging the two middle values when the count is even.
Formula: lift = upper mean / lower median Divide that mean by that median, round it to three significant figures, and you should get 0.974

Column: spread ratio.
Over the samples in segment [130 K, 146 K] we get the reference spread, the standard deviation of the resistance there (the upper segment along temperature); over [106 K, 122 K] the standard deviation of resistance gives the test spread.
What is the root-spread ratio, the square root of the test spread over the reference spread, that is 1.5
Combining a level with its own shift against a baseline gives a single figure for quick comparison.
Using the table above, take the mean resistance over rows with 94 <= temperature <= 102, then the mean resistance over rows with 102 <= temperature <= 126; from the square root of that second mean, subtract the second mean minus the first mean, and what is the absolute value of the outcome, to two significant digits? 8.1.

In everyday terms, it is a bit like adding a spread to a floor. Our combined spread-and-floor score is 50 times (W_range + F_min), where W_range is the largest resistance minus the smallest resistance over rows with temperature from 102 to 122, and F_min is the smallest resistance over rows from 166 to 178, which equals 990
